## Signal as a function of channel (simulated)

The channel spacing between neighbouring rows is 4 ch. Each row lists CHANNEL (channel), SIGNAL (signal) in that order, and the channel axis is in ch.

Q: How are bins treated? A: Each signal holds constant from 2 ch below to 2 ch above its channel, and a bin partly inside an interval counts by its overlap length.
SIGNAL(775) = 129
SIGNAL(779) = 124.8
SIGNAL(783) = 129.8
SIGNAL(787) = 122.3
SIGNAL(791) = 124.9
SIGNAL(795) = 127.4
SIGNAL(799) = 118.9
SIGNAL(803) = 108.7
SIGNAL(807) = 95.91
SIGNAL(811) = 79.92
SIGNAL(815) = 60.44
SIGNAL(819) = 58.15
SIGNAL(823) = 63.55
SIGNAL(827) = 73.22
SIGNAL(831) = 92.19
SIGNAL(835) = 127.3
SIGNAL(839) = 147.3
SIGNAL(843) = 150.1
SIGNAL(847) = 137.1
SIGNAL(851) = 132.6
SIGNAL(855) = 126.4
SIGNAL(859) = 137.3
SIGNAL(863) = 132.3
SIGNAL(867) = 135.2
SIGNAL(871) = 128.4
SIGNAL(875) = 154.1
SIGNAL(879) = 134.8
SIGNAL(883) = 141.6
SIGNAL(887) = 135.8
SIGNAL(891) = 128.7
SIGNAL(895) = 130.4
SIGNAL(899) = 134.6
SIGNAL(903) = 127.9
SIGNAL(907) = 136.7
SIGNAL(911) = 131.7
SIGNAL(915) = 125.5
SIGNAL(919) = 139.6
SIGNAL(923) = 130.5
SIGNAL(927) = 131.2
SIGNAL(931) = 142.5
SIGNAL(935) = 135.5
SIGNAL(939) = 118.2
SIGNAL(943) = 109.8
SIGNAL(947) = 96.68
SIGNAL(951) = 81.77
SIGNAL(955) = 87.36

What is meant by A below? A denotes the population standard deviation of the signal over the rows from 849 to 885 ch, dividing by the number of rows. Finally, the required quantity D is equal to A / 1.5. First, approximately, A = 8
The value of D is 5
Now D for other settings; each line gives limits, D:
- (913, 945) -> 7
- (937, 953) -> 9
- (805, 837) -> 15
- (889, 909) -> 2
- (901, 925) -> 3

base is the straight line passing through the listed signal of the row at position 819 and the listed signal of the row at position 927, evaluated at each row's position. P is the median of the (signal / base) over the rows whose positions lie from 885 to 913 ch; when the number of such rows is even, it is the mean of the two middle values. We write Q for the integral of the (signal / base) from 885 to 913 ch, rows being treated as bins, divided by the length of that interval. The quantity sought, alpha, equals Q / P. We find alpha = 0.99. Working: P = 1.19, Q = 1.18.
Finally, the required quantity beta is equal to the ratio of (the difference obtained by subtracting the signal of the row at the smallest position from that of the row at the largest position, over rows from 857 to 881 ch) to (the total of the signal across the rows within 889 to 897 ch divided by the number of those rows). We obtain -0.02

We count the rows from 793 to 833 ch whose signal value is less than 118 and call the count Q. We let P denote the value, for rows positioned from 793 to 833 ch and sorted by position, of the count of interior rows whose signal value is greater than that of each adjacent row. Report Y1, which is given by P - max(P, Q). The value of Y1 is -8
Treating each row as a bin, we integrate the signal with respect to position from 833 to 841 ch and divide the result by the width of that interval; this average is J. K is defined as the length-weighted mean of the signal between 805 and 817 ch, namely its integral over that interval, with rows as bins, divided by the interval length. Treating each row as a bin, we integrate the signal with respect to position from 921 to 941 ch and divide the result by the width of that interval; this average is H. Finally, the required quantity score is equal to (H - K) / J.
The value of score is 0.38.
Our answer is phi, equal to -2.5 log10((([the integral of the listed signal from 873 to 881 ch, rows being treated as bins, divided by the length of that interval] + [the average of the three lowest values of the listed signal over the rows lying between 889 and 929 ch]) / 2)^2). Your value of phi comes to -10.67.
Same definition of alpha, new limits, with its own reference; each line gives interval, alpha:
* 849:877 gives 1.01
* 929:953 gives 1.01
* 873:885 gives 1.04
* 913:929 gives 1.02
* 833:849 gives 1.00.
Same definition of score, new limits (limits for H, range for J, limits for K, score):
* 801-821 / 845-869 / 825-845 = -0.28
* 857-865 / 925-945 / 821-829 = 0.52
